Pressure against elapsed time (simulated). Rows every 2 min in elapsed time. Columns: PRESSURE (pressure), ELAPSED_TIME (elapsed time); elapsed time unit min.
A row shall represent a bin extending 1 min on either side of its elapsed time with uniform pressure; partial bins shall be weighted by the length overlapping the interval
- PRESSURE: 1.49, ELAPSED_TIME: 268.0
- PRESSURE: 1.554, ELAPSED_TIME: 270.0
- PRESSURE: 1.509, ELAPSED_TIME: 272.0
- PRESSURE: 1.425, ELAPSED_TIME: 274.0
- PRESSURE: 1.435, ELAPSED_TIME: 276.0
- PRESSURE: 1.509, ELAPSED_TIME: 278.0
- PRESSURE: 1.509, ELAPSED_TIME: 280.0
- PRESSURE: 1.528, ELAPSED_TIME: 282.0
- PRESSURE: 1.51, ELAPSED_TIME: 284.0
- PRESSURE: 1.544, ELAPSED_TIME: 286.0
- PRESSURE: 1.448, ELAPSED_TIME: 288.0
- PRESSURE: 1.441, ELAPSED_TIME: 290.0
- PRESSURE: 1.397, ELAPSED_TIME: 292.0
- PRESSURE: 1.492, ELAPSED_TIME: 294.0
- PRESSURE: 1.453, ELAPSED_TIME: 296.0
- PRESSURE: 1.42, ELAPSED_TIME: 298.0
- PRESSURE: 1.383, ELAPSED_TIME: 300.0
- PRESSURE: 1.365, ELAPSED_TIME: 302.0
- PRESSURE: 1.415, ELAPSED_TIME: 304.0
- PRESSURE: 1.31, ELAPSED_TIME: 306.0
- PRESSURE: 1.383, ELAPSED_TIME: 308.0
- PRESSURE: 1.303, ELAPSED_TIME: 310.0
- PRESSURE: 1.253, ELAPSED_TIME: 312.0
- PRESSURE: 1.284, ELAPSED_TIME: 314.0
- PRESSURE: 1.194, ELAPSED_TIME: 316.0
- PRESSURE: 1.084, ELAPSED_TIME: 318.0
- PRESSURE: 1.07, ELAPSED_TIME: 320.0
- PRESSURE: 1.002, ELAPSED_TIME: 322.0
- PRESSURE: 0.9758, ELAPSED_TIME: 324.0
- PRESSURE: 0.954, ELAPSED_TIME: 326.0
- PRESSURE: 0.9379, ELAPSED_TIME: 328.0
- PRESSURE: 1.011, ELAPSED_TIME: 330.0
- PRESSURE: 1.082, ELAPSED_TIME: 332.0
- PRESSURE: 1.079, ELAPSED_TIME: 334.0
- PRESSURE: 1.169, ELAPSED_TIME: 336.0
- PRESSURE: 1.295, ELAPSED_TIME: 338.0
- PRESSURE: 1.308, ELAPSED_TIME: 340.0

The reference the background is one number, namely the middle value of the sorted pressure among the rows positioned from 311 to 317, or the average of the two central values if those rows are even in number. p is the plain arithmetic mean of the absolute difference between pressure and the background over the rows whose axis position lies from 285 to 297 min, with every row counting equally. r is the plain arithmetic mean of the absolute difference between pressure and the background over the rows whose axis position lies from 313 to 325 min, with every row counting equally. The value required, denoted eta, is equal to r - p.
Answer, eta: -0.05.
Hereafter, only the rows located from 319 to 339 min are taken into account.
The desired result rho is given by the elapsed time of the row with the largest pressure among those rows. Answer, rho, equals 338.0 min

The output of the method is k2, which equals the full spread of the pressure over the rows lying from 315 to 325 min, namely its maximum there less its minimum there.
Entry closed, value 0.22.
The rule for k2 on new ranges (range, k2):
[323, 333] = 0.14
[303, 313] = 0.16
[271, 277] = 0.08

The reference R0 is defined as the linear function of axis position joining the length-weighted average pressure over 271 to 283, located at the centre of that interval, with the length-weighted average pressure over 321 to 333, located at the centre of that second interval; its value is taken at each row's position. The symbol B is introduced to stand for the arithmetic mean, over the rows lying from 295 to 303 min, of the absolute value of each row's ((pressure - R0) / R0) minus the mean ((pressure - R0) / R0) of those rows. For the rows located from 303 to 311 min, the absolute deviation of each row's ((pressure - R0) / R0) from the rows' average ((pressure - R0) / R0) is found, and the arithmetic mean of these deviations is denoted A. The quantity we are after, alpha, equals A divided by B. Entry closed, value 4.0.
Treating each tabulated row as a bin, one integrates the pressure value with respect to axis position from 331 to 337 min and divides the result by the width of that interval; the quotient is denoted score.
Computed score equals 1.11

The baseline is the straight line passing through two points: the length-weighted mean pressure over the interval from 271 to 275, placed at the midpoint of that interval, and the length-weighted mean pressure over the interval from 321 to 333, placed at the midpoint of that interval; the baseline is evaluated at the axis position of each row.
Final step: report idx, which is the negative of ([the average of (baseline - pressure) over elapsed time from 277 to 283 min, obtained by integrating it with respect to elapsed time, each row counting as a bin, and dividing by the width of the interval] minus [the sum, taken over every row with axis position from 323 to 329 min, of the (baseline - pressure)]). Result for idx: 0.25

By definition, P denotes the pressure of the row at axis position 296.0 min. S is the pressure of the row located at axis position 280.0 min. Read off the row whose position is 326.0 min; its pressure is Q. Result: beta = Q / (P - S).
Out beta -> -17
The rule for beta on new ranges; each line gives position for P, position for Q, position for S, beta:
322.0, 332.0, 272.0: -2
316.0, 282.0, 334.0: 13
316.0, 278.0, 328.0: 6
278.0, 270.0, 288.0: 25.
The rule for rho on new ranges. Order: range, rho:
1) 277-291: 286.0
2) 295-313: 296.0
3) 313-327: 314.0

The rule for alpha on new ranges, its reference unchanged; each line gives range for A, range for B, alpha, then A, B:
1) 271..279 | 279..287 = 1.4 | 0.026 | 0.019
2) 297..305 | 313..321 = 0.4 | 0.021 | 0.055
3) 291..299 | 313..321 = 0.5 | 0.029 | 0.055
